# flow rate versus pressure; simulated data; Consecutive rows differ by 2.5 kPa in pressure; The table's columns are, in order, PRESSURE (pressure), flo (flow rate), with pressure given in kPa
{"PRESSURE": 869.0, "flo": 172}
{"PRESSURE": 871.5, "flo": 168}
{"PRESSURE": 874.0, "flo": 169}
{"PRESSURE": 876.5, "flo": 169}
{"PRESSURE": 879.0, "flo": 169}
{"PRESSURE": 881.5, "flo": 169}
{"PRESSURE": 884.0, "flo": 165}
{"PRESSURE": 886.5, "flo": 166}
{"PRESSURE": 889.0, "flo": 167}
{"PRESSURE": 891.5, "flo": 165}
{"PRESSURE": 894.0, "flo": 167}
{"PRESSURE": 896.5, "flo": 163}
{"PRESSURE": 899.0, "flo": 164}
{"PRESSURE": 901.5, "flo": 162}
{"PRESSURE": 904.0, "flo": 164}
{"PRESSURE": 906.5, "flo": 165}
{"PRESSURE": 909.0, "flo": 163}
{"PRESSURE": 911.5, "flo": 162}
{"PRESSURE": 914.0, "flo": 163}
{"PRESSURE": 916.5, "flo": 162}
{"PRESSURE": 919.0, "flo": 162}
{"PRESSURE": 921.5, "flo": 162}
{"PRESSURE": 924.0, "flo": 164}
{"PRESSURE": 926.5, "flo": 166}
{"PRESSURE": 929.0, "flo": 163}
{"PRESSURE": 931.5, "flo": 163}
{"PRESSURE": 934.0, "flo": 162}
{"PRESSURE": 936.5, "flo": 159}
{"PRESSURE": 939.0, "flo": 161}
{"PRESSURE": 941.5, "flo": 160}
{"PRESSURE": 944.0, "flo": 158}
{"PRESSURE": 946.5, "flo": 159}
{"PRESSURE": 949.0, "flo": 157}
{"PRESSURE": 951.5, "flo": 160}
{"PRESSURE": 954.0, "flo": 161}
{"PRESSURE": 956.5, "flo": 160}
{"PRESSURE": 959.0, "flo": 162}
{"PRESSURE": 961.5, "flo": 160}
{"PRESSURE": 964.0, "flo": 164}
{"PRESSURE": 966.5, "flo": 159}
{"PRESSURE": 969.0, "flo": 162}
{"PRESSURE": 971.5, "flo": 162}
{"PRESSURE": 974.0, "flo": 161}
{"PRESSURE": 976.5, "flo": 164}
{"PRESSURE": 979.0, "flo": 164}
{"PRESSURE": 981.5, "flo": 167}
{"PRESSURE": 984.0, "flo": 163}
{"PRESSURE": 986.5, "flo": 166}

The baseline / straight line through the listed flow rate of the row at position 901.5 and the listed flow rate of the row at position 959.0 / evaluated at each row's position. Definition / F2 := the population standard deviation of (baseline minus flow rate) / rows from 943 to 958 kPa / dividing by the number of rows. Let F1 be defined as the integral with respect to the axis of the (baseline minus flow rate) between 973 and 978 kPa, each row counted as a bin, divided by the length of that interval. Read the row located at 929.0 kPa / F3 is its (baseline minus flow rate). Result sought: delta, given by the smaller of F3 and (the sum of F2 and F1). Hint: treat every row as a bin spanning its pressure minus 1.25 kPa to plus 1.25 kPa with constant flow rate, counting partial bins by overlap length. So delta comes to -1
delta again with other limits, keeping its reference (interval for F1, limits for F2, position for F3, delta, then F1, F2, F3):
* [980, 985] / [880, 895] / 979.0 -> -2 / -3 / 1.38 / -2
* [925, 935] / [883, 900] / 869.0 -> -10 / -2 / 1.39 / -10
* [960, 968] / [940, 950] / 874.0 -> -7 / 1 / 1.12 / -7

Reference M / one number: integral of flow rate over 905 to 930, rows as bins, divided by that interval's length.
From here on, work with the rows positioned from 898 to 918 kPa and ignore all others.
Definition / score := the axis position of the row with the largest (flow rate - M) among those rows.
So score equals 906.5 kPa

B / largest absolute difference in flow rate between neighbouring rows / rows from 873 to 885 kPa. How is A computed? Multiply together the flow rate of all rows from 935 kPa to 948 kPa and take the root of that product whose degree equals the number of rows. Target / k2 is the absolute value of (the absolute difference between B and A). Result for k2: 155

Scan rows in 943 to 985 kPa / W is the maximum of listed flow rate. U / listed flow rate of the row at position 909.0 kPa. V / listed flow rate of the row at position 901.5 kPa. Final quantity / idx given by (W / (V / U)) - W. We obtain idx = 1.0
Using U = 163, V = 162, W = 167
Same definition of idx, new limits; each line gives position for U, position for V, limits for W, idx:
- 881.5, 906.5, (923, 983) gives 4.0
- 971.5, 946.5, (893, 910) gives 3.2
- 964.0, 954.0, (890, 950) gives 3.1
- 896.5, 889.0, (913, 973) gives -4.0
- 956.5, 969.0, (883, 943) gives -2.1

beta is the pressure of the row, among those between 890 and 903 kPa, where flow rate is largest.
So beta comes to 894.0 kPa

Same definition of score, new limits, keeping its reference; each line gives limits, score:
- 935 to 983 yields 981.5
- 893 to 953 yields 894.0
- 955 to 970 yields 964.0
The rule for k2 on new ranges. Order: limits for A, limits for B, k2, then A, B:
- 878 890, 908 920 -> 166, 167.2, 1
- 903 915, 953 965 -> 159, 163.4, 4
